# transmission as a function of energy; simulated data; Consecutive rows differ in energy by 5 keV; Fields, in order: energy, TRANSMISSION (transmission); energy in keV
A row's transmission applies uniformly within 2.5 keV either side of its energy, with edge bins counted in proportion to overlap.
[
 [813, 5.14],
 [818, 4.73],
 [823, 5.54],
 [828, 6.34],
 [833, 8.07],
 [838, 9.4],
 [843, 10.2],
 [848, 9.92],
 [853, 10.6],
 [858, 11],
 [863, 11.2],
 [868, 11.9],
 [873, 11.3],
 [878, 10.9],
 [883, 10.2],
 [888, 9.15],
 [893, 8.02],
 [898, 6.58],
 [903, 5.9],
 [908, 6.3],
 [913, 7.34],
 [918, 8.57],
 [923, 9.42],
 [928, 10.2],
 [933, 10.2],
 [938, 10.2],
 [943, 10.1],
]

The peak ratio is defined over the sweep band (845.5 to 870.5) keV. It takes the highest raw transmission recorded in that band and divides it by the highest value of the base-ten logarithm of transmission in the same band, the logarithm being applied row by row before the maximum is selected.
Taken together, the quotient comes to 11.06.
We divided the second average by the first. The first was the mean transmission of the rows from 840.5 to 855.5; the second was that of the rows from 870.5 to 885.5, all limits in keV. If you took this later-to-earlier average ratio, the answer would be 1.1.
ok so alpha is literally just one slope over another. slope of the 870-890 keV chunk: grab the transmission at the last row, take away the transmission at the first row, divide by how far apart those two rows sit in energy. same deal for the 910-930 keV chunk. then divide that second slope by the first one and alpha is -1.3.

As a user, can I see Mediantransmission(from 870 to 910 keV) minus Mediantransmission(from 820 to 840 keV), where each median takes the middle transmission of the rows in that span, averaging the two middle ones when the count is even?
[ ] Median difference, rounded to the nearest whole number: 1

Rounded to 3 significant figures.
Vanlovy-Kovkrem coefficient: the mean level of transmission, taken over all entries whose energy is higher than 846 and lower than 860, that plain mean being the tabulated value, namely 10.5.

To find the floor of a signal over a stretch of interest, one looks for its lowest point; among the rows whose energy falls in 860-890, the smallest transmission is 9.15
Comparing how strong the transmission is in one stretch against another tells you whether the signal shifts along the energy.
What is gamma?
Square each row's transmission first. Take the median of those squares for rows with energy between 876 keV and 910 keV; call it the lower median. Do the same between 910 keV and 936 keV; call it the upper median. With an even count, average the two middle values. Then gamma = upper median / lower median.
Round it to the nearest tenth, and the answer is 1.4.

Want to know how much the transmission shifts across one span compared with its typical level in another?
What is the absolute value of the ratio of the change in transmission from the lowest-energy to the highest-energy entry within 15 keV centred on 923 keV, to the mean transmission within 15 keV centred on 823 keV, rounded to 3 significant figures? 0.294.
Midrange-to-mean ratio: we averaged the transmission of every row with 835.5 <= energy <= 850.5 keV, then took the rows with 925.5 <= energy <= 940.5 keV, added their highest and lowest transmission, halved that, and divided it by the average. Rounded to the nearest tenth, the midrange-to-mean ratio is 1.0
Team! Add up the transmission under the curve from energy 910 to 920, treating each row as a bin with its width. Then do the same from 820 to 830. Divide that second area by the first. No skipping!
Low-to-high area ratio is 0.75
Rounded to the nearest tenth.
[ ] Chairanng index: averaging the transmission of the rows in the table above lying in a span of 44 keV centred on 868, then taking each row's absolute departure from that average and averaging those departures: 0.6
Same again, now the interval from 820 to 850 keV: 1.6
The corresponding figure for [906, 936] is 1.3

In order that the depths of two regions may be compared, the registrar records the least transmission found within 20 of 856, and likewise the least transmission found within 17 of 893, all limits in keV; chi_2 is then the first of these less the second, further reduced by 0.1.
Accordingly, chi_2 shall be 3.4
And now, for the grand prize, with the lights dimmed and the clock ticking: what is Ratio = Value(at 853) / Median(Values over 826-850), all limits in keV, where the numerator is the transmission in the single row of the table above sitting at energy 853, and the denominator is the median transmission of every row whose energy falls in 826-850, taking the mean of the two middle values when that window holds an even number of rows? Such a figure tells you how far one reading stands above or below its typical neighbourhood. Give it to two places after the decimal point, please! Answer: 1.13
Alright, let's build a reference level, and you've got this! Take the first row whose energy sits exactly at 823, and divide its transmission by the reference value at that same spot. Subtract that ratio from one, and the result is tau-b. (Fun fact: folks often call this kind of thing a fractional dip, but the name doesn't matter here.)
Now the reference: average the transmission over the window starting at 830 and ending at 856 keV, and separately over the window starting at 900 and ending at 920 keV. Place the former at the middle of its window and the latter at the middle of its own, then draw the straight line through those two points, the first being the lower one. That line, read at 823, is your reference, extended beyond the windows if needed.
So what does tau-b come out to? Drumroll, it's 0.5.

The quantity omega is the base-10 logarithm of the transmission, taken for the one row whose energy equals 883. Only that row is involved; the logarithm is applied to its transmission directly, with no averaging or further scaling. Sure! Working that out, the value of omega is 1.01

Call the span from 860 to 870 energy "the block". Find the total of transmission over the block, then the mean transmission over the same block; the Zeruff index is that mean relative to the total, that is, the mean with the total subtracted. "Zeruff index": -12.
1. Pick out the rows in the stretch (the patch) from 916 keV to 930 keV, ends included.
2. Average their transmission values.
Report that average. 9.4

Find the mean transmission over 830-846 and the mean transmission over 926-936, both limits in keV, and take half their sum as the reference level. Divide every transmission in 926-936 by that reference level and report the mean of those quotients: 1.05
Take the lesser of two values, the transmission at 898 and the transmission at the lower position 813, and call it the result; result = 5.1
